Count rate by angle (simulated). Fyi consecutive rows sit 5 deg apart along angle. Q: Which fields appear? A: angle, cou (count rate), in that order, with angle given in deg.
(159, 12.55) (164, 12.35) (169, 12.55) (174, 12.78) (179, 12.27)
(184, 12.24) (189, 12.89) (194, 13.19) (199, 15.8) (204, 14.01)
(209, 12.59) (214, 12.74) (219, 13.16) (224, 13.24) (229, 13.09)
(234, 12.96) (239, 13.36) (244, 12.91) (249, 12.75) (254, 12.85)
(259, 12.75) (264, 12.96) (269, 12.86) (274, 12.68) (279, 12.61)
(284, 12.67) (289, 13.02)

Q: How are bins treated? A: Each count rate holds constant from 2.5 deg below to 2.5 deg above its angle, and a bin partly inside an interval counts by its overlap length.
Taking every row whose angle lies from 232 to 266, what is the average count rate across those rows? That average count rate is 12.9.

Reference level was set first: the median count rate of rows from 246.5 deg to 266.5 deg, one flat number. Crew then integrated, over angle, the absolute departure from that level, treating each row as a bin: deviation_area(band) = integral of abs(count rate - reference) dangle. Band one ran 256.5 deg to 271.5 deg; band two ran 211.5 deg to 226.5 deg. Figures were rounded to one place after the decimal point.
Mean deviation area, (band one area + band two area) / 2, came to 2.8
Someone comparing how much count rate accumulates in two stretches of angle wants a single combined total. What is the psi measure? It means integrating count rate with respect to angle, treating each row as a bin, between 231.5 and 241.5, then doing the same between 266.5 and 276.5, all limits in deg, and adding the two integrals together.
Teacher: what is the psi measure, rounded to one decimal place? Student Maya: 259.3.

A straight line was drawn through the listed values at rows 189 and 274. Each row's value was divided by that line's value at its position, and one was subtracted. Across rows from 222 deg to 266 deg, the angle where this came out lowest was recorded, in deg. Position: 249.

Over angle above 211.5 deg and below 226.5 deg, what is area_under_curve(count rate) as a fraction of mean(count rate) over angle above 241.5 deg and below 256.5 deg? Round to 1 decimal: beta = 15.2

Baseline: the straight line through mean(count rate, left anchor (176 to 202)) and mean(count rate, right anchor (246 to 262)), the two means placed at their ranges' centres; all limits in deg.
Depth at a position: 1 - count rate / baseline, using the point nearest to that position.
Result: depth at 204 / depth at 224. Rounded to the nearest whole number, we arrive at 4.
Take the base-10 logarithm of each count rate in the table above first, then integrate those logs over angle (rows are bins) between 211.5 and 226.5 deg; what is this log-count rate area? 16.7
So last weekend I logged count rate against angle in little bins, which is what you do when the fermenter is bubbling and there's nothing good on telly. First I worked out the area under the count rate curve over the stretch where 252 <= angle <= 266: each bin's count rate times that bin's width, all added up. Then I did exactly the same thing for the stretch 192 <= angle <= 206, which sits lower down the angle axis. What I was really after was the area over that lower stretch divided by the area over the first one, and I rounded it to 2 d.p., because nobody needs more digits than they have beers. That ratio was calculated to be 1.12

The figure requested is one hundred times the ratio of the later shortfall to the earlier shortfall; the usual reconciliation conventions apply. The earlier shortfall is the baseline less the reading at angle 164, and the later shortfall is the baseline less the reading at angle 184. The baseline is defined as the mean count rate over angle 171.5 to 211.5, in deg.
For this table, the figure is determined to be 113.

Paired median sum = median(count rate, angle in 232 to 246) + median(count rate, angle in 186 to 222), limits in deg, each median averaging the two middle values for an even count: 26.1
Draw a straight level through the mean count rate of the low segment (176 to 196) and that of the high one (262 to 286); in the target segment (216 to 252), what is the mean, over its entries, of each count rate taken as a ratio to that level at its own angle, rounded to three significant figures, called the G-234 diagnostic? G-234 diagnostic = 1.03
